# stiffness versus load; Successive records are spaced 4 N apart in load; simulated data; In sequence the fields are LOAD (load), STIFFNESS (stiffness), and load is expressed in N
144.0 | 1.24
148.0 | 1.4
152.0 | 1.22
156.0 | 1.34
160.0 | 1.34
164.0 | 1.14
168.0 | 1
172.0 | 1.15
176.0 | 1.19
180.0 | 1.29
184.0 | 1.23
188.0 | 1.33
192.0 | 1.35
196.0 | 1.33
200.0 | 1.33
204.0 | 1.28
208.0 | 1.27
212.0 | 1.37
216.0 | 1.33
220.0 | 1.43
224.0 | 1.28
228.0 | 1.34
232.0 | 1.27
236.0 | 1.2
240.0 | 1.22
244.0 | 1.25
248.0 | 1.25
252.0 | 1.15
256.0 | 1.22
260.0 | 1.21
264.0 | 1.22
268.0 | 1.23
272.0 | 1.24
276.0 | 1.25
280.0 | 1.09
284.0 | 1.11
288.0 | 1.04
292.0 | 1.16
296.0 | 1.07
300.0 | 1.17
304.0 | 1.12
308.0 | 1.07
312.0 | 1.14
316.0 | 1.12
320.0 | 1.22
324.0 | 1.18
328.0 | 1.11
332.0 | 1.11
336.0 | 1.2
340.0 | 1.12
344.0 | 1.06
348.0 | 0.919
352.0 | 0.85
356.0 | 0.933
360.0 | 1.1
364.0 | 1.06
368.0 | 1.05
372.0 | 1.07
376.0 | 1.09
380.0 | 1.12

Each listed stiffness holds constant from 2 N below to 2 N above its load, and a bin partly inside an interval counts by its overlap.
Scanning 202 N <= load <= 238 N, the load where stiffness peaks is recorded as 220.0 N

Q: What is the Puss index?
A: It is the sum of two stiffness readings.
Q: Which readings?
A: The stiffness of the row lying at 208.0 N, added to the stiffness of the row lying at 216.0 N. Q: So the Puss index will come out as 2.60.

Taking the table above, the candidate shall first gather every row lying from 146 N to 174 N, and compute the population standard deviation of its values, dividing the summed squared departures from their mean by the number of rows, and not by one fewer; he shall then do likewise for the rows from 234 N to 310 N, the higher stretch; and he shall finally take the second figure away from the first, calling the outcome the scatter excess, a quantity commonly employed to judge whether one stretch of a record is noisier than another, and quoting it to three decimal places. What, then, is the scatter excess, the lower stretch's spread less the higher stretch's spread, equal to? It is 0.063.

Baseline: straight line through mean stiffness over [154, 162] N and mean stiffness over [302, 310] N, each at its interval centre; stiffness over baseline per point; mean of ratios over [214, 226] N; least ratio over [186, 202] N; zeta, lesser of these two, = 1.03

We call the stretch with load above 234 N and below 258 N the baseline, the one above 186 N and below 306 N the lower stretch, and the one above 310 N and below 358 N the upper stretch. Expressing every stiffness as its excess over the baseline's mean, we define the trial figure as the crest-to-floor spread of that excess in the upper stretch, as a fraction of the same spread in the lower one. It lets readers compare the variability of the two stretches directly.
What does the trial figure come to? 0.95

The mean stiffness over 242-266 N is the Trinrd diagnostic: 1.22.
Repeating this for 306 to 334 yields 1.14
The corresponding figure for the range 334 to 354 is 1.03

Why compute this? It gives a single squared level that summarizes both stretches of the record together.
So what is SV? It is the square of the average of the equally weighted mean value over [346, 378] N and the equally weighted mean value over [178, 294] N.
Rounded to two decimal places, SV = 1.28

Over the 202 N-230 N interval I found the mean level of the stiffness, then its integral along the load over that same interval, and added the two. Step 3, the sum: 39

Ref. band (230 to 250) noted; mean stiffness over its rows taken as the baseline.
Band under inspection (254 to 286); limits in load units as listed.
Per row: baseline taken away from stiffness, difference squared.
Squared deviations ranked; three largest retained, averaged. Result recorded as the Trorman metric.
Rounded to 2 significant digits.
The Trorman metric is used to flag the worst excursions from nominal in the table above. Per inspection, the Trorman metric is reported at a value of 0.013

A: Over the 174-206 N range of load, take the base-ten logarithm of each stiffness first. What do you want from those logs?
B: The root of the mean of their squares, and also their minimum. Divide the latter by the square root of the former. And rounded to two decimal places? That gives 0.23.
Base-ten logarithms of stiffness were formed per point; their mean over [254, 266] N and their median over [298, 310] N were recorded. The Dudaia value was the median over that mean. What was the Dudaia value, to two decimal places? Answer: 0.58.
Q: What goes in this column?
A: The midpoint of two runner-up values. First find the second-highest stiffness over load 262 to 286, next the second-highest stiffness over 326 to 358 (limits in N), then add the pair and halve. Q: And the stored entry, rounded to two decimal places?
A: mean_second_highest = 1.18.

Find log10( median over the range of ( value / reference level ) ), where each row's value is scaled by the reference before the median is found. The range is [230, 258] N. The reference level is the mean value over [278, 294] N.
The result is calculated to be 0.04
